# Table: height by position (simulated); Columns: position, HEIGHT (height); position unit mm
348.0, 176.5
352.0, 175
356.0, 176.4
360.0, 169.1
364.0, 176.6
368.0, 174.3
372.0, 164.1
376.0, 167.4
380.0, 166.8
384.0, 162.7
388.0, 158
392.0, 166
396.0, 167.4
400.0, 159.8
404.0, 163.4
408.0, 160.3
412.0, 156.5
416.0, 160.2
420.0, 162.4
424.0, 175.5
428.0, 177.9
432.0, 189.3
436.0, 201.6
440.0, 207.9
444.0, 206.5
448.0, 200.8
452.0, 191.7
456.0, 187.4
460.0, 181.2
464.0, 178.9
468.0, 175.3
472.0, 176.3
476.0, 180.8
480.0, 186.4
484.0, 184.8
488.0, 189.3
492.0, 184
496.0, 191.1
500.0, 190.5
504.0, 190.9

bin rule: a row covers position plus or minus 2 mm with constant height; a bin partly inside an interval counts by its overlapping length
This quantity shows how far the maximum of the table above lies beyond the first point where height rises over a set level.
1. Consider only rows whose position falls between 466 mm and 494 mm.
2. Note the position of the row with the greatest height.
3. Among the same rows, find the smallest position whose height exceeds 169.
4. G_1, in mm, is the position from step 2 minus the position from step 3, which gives 20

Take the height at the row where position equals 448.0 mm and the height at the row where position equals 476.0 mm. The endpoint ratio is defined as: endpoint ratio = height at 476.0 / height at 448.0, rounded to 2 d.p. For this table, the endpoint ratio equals 0.90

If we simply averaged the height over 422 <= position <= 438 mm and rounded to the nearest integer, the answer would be 186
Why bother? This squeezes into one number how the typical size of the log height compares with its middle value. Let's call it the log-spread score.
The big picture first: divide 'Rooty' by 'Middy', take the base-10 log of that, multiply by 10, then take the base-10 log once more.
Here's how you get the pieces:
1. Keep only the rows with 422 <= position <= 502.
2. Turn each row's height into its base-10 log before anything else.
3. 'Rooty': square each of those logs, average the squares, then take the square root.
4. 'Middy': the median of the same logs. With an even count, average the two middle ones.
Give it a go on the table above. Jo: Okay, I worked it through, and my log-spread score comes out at -2.5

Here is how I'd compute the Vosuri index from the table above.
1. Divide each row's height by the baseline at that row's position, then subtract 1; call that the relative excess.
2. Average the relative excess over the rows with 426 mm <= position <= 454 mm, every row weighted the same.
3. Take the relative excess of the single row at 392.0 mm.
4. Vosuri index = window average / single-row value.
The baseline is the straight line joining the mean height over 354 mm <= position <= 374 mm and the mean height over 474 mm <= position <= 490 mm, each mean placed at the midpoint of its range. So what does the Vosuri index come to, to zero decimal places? -2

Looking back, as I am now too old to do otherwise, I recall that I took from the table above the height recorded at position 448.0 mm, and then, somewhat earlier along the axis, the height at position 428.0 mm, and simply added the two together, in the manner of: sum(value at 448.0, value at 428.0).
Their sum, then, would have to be 379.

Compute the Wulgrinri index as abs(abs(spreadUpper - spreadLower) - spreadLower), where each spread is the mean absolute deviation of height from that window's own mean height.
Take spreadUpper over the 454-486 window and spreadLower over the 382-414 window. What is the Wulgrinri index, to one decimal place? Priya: 2.6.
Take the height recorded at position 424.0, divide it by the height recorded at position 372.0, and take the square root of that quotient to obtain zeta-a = 1.03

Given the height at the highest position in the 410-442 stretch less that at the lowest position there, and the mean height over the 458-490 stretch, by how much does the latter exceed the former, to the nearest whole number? 130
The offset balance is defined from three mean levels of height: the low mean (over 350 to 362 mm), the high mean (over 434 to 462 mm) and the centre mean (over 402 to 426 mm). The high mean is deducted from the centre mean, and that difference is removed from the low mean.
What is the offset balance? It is 207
